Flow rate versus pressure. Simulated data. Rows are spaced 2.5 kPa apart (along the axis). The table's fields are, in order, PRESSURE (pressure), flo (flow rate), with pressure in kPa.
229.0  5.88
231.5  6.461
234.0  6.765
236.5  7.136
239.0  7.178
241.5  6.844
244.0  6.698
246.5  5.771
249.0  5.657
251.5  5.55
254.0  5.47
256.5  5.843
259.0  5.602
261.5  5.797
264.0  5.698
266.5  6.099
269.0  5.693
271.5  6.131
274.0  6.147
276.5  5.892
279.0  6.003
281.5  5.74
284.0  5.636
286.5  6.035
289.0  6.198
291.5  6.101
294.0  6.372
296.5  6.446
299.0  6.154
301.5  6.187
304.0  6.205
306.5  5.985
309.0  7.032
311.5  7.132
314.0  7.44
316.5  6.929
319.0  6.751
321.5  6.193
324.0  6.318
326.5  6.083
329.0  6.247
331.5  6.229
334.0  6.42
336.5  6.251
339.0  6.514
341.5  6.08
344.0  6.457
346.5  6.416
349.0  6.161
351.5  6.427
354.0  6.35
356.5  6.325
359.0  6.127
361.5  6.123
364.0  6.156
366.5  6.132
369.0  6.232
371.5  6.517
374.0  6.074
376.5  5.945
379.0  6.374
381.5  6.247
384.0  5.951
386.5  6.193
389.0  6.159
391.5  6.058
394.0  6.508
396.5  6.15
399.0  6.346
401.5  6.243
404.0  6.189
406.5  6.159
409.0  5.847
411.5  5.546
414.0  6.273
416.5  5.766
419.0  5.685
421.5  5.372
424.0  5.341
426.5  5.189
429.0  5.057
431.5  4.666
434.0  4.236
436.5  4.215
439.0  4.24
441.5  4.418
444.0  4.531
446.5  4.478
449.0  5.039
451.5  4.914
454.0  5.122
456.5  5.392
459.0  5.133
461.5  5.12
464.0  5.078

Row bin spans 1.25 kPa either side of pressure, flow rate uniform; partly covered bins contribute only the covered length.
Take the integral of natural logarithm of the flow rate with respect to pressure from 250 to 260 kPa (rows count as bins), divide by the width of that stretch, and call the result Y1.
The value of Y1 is 1.73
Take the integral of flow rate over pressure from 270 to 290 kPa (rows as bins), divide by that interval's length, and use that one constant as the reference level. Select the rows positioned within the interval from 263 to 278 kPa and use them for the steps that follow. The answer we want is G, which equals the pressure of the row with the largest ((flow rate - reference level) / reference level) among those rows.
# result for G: 274.0 kPa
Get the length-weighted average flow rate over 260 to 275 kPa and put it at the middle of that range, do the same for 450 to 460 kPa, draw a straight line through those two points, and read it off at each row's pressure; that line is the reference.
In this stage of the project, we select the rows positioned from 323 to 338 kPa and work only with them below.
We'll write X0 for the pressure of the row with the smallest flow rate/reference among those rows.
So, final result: 326.5 kPa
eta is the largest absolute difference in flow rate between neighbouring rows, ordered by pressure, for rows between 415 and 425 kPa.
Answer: 0.31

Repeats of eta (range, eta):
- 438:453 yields 0.56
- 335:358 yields 0.43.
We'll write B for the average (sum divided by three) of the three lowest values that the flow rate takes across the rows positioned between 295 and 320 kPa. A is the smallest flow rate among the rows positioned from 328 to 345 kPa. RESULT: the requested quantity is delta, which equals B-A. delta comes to 0.03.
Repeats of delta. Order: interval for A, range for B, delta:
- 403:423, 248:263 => 0.17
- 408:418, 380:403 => 0.51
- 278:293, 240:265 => -0.10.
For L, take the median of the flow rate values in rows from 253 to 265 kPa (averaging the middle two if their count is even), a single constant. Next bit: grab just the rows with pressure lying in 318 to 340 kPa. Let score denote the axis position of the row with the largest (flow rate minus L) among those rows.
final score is 319.0 kPa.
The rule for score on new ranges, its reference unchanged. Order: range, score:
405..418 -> 414.0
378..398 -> 394.0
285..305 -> 296.5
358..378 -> 371.5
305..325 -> 314.0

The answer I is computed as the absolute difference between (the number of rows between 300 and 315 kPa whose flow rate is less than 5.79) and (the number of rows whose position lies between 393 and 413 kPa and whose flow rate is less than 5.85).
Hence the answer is 2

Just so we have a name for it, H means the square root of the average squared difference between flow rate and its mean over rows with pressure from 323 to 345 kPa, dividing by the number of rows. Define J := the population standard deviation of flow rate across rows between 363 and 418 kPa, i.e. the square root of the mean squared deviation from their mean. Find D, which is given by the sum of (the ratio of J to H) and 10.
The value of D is 11.5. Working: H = 0.15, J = 0.22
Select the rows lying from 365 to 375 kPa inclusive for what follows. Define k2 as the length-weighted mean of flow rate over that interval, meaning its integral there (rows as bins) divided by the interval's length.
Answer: 6.2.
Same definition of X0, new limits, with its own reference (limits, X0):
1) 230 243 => 231.5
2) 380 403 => 384.0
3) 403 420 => 411.5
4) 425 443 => 436.5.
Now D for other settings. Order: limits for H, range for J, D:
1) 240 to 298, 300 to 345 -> 11.1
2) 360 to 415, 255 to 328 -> 12.2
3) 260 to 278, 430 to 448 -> 10.9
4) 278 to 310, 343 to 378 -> 10.5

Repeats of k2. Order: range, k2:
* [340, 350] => 6.3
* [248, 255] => 5.6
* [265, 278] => 6.0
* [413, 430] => 5.5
